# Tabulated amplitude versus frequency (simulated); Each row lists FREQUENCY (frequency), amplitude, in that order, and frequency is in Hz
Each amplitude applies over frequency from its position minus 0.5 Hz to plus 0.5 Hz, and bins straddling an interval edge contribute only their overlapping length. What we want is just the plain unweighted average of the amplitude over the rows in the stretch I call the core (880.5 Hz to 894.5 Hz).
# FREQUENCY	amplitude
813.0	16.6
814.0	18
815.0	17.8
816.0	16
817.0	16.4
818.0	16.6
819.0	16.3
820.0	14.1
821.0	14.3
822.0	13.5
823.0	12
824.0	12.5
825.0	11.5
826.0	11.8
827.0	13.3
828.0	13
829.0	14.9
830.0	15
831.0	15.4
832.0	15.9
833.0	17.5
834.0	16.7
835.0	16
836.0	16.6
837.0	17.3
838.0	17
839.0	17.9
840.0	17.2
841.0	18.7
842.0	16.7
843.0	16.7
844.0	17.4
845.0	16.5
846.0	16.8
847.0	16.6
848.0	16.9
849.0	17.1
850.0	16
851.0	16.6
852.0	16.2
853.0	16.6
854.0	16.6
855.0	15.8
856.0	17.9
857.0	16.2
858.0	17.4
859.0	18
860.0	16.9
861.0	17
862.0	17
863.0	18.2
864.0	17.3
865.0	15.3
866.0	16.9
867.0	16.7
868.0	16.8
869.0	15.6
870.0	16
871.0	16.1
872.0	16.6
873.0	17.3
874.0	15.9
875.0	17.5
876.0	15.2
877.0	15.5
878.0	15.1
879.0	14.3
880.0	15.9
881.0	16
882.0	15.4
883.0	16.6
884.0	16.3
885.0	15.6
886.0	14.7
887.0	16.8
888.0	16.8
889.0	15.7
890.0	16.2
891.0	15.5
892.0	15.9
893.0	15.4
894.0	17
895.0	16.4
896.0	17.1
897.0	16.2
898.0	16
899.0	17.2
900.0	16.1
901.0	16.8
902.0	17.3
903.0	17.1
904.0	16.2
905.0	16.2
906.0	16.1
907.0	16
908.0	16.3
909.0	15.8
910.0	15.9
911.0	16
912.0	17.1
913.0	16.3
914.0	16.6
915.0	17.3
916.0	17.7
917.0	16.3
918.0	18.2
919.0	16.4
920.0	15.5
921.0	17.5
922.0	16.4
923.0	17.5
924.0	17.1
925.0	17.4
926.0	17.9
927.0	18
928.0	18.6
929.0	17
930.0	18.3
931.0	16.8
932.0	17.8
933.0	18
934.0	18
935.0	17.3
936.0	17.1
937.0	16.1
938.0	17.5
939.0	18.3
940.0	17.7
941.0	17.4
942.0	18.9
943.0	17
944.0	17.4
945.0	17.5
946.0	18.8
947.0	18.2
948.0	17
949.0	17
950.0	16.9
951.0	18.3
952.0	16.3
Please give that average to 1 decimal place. 16.0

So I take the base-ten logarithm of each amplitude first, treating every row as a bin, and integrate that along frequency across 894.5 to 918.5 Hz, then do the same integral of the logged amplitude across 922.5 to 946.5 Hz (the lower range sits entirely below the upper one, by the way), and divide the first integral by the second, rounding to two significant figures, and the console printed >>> 0.98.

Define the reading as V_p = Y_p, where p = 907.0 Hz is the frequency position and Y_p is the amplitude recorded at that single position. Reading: 16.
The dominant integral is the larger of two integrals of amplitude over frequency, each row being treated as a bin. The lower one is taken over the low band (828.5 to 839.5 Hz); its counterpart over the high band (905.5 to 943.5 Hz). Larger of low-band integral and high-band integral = 651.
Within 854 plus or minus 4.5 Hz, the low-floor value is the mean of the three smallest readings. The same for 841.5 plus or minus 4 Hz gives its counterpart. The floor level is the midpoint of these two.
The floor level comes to 16.3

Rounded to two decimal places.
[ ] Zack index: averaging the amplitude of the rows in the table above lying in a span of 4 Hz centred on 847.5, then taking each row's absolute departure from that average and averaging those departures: 0.15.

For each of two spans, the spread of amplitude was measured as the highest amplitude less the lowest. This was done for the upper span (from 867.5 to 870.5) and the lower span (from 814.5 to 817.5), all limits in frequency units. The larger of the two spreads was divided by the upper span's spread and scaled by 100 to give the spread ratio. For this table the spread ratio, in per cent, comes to 150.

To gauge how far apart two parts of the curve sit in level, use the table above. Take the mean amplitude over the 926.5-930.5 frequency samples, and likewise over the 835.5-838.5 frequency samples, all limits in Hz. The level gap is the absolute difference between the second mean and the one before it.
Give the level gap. 1.01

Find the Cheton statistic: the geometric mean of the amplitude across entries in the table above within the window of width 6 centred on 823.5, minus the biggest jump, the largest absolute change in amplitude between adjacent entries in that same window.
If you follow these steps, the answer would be 11.1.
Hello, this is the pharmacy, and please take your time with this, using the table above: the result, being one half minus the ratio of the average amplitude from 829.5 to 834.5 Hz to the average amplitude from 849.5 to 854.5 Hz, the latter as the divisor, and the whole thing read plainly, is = -0.48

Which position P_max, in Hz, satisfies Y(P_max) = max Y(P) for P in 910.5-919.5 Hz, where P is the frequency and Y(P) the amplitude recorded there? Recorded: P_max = 918.0 Hz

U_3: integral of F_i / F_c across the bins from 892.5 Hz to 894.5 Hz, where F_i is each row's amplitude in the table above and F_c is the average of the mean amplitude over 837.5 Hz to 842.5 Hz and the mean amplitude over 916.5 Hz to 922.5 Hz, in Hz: 1.9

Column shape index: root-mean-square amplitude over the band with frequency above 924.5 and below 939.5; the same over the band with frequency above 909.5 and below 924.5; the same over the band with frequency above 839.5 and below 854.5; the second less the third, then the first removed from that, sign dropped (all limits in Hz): 17.7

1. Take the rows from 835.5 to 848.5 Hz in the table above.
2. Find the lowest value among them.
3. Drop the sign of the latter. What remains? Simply 16.5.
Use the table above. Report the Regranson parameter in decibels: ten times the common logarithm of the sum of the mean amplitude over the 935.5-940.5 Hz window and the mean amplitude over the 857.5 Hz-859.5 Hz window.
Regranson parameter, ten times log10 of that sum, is 15.45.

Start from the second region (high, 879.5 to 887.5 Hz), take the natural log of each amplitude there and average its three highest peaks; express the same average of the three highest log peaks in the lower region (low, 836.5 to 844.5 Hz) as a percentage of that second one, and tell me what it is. 103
